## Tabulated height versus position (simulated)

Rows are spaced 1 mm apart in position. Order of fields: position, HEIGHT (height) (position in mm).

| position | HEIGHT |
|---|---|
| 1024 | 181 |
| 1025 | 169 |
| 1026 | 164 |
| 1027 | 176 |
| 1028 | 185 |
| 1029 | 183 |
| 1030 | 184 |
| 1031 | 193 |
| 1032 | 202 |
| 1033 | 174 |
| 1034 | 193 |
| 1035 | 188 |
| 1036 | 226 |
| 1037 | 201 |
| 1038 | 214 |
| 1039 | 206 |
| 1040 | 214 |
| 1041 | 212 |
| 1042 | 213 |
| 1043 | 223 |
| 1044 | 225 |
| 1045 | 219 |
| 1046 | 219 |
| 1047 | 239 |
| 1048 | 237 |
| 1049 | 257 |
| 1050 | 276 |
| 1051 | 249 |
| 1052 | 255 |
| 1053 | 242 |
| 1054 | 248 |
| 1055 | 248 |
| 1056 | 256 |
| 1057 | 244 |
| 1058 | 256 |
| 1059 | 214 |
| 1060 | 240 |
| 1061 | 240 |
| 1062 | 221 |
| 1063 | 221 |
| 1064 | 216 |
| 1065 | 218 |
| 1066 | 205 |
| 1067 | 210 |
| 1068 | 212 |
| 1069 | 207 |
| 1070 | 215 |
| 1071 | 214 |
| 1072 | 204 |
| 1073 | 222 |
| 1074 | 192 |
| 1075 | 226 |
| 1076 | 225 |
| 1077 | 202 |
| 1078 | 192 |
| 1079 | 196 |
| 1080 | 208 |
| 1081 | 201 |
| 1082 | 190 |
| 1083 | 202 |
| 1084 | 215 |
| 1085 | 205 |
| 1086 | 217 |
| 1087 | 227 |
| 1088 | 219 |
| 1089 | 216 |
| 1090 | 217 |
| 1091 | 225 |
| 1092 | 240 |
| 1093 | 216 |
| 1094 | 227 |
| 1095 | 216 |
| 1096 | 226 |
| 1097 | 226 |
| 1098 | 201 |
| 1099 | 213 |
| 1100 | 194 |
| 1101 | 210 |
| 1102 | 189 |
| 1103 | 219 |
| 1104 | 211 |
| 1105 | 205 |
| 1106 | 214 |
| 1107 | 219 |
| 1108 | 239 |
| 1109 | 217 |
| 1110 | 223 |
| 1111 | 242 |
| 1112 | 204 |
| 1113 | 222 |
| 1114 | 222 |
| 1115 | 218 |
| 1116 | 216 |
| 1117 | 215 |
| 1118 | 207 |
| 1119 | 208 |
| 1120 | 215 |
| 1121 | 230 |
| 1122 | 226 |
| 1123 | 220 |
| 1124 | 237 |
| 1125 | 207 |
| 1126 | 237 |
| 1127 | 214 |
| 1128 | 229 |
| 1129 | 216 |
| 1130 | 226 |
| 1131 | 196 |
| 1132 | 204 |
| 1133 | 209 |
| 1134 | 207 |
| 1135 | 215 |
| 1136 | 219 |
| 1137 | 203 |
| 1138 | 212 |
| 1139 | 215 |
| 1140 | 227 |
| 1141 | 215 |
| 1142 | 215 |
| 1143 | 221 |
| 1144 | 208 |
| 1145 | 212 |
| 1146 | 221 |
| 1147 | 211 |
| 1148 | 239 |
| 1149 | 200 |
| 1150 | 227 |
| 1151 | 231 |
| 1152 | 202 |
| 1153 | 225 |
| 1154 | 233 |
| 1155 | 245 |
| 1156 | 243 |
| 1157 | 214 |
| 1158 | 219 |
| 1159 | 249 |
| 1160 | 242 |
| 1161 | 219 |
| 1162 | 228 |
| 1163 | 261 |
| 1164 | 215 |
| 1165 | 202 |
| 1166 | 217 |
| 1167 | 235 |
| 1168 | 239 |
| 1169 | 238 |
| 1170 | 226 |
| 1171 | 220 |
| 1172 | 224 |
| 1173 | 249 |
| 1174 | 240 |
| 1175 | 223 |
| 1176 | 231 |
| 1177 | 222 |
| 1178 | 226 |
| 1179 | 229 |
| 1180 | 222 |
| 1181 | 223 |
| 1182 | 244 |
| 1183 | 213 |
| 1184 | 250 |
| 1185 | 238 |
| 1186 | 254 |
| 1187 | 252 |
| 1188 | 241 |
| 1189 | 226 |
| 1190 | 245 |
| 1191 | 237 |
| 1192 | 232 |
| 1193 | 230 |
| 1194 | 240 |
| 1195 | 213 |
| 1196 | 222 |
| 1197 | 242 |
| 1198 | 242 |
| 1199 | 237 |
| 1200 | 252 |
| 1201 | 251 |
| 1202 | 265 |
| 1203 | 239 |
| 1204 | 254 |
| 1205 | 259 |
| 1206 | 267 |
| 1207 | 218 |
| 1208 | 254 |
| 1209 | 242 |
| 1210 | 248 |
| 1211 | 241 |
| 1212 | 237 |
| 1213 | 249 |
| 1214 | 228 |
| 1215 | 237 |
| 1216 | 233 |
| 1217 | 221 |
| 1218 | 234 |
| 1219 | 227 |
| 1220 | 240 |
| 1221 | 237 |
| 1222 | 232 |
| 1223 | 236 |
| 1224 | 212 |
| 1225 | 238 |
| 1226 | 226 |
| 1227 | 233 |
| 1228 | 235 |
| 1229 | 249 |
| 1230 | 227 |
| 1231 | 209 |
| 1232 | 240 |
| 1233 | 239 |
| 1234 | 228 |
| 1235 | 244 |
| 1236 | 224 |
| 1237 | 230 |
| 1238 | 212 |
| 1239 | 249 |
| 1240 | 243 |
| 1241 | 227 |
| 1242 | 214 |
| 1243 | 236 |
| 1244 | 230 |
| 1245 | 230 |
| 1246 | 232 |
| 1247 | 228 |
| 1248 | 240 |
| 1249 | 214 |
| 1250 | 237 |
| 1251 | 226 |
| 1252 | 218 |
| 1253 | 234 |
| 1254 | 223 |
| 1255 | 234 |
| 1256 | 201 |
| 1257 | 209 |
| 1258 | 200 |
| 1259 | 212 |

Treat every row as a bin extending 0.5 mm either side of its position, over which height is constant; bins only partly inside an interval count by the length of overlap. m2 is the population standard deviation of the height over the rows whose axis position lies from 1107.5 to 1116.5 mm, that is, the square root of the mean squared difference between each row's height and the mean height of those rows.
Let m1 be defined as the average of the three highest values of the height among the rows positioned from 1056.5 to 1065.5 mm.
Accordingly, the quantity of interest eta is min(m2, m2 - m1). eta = -236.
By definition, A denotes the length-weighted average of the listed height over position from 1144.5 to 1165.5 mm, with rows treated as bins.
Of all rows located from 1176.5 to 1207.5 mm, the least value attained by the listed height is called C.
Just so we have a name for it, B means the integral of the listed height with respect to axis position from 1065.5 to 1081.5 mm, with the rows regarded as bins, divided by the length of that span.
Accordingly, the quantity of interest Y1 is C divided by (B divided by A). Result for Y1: 231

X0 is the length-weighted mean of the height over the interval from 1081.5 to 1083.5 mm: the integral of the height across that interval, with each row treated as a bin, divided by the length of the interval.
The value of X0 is 196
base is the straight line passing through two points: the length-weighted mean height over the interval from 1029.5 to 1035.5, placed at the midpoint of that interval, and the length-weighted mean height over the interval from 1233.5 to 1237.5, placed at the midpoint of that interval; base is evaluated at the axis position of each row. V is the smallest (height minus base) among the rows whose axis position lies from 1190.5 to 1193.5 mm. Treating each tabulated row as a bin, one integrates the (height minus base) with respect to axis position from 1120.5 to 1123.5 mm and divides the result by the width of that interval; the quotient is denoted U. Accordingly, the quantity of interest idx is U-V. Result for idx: 10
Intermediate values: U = 18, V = 7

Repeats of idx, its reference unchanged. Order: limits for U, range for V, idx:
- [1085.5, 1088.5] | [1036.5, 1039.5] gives 10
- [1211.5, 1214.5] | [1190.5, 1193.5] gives 4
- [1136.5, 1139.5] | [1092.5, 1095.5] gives -15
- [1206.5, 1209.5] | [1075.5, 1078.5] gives 19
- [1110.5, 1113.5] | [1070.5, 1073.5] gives 10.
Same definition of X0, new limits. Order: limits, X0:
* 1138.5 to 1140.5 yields 221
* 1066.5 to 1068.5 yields 211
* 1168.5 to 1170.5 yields 232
